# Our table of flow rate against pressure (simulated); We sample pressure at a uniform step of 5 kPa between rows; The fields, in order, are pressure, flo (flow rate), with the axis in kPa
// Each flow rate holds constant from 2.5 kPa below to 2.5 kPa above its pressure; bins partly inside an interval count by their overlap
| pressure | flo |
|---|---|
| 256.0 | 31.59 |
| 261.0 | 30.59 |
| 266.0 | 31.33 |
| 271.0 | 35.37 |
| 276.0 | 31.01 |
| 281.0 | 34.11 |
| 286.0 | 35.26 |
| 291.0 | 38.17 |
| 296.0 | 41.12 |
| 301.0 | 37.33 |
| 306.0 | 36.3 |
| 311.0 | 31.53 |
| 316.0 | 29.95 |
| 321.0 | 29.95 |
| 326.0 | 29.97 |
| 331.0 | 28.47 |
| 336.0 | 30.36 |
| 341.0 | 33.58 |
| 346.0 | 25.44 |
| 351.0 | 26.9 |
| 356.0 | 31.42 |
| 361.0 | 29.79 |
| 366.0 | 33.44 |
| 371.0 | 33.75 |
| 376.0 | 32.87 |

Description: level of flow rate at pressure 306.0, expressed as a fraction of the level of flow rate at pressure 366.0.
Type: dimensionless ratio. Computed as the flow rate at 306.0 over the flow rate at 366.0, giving 1.09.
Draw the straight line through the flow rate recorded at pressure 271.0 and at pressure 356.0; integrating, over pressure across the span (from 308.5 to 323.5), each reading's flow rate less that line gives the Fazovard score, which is -42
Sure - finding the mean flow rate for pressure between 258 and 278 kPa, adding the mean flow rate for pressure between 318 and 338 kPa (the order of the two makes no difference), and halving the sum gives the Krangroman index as 30.9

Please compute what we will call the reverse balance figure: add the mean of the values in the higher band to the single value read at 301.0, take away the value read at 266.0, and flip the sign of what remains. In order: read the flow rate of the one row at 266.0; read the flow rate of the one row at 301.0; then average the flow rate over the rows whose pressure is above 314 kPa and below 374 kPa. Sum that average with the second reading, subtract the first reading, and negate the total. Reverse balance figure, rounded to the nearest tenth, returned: -36.3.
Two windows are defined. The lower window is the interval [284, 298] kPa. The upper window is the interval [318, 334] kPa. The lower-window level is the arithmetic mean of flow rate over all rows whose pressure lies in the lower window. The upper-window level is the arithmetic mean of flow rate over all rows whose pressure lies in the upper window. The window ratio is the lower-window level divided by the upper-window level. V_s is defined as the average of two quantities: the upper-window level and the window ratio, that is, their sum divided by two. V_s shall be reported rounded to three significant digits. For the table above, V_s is 15.4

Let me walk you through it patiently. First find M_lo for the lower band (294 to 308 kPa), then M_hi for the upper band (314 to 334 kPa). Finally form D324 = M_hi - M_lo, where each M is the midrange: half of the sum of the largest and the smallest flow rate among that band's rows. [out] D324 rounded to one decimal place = -9.5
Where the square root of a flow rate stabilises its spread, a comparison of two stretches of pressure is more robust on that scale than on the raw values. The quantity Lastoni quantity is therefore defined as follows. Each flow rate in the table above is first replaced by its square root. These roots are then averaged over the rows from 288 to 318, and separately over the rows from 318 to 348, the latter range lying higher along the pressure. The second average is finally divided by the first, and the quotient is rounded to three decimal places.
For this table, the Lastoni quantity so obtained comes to 0.911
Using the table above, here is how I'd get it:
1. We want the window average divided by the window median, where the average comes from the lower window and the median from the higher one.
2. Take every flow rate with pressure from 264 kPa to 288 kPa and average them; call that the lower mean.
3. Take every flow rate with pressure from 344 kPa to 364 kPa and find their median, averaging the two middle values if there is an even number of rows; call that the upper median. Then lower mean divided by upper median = 1.18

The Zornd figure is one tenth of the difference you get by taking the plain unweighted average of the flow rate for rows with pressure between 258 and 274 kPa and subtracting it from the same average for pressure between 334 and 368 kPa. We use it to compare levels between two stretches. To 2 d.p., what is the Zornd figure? -0.23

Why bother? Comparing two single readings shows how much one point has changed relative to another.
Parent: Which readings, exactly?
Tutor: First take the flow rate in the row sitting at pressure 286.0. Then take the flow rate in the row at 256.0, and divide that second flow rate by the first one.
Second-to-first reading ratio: 0.90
